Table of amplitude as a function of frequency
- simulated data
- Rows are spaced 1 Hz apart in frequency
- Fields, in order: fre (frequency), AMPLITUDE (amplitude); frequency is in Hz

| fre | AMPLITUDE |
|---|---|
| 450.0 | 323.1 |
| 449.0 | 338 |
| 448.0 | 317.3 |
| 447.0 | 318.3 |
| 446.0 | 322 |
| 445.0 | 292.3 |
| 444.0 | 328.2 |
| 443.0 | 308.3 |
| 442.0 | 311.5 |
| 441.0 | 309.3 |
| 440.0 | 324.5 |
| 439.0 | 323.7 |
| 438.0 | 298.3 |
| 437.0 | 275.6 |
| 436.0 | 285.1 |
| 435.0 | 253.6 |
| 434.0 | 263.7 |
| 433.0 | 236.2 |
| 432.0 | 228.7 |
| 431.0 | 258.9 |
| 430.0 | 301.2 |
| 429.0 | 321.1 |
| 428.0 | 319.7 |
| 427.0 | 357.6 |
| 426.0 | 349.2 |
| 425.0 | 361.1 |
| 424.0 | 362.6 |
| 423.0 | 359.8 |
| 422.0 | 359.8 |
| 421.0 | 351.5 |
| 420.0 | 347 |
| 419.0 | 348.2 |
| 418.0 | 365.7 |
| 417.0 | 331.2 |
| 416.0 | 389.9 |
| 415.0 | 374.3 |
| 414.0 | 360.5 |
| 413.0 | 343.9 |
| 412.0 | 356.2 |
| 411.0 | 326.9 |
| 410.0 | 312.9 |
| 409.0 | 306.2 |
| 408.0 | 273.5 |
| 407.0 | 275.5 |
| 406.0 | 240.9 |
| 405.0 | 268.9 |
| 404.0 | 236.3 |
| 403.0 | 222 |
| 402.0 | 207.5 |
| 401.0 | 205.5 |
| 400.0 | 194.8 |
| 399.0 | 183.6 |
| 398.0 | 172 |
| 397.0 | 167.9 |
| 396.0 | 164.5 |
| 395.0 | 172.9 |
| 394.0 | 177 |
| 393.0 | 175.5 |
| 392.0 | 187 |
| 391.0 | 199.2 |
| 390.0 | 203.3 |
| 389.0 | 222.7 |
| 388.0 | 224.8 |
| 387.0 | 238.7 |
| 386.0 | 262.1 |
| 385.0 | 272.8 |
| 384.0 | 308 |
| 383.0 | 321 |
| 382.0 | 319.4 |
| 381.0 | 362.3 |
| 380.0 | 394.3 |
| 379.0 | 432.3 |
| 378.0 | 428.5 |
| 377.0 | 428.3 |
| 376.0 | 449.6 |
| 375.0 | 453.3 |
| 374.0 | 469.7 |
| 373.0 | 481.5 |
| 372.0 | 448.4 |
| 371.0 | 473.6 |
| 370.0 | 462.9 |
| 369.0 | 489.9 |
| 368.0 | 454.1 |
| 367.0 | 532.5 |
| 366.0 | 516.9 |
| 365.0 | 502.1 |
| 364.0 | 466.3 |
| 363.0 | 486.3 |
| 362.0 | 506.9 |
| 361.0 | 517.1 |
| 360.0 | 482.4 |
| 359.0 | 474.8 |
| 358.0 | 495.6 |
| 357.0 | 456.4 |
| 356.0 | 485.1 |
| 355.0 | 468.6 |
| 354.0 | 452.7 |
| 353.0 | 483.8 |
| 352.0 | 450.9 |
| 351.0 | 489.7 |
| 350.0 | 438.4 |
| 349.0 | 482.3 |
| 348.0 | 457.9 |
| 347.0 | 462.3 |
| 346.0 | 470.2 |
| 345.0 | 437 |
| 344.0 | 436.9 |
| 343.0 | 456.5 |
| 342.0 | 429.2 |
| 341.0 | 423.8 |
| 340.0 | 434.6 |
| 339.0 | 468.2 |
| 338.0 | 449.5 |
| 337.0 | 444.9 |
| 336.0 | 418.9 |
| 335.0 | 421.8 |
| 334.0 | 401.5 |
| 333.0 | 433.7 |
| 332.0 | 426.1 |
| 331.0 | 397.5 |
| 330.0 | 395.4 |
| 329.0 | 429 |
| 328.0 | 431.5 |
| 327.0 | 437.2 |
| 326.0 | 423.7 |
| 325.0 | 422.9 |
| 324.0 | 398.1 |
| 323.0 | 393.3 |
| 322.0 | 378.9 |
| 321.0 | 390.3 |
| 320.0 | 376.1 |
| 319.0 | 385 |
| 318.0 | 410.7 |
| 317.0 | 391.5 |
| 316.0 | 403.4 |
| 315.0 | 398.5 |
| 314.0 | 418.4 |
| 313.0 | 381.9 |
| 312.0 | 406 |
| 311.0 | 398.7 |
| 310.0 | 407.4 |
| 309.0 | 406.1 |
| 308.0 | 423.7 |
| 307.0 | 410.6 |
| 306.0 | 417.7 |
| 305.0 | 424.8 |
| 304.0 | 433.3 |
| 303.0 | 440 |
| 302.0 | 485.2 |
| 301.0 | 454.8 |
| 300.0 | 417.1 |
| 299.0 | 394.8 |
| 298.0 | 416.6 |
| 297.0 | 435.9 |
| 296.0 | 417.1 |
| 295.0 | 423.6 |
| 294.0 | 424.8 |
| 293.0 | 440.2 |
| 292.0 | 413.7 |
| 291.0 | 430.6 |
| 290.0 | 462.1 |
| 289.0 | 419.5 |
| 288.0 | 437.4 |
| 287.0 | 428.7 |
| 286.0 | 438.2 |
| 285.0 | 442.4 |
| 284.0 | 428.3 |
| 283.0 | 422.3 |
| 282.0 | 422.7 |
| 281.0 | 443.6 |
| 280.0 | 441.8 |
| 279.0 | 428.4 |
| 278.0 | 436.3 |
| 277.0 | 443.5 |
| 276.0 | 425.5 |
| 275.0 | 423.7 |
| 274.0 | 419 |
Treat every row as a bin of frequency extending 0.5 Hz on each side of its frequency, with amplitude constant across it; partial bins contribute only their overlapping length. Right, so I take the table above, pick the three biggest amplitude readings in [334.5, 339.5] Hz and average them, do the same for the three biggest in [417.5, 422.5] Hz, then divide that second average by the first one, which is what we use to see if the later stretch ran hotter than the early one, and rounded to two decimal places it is 0.79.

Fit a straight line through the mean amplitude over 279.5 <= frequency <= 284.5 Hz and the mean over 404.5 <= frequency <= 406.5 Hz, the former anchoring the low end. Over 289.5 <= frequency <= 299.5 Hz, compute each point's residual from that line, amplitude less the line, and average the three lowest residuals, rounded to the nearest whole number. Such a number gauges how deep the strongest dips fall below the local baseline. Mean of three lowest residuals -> -4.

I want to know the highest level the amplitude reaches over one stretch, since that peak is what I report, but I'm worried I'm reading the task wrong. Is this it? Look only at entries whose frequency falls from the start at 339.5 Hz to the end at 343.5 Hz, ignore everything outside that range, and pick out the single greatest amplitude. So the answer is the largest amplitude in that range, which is 456.5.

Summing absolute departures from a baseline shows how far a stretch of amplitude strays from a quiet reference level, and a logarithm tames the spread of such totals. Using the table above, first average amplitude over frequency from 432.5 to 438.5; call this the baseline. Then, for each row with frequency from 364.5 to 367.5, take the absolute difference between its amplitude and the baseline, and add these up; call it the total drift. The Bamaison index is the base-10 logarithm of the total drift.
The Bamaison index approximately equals 2.87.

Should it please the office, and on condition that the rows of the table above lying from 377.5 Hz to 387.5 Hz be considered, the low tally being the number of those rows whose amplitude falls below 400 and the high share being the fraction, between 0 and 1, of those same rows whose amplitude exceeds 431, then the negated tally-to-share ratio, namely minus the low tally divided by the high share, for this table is -80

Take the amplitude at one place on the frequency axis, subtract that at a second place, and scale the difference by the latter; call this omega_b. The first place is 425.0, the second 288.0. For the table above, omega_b -0.17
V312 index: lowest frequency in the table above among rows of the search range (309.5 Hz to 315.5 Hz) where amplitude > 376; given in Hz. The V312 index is 310.0 Hz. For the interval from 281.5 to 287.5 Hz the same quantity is 282.0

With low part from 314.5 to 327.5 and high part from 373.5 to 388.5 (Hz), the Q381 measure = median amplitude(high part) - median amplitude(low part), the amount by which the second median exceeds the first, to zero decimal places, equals -36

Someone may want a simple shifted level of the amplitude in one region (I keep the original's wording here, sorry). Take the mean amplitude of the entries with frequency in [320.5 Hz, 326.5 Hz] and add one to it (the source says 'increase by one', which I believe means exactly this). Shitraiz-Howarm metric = 402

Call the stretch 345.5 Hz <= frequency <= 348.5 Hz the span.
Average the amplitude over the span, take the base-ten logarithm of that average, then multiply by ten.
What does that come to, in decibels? 26.7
